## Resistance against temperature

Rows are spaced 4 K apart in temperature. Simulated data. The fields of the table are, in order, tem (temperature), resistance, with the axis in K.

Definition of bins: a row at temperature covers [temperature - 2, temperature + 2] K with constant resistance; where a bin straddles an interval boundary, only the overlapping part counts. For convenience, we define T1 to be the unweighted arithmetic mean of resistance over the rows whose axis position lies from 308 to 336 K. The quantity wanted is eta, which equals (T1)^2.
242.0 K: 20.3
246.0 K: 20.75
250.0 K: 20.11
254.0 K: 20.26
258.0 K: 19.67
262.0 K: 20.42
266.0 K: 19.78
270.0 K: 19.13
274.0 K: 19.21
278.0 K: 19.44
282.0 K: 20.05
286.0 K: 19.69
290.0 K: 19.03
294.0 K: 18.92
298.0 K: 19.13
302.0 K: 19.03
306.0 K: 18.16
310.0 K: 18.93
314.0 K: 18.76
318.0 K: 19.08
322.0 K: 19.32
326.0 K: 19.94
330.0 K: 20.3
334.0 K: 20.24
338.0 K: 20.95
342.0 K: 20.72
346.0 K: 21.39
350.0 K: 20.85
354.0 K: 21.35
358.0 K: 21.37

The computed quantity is 381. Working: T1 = 19.5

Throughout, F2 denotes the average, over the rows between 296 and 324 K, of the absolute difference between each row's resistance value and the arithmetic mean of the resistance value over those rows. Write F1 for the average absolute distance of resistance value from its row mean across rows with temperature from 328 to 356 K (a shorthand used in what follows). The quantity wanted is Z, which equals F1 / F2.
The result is 1.3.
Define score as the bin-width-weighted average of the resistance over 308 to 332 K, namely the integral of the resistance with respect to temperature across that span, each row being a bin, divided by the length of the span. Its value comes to 19.4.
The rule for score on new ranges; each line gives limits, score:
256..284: 19.7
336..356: 21.1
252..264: 20.1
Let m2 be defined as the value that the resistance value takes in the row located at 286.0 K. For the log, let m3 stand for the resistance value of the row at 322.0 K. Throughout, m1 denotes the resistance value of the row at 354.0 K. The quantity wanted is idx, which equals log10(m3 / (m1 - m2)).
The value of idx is 1.1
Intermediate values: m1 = 21.35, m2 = 19.69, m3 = 19.32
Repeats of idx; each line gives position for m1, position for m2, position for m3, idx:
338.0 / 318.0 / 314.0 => 1.0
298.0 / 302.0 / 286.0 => 2.3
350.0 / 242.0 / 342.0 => 1.6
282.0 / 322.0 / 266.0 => 1.4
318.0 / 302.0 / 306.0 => 2.6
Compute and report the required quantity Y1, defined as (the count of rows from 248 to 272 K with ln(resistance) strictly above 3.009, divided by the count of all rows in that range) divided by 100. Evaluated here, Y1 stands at 0.0017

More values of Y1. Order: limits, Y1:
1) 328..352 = 0.0083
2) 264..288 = 0.0000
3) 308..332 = 0.0017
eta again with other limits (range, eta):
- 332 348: 434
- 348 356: 445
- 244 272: 401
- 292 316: 354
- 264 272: 378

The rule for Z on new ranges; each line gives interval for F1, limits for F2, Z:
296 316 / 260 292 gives 0.7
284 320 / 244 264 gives 0.9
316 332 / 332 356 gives 1.5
